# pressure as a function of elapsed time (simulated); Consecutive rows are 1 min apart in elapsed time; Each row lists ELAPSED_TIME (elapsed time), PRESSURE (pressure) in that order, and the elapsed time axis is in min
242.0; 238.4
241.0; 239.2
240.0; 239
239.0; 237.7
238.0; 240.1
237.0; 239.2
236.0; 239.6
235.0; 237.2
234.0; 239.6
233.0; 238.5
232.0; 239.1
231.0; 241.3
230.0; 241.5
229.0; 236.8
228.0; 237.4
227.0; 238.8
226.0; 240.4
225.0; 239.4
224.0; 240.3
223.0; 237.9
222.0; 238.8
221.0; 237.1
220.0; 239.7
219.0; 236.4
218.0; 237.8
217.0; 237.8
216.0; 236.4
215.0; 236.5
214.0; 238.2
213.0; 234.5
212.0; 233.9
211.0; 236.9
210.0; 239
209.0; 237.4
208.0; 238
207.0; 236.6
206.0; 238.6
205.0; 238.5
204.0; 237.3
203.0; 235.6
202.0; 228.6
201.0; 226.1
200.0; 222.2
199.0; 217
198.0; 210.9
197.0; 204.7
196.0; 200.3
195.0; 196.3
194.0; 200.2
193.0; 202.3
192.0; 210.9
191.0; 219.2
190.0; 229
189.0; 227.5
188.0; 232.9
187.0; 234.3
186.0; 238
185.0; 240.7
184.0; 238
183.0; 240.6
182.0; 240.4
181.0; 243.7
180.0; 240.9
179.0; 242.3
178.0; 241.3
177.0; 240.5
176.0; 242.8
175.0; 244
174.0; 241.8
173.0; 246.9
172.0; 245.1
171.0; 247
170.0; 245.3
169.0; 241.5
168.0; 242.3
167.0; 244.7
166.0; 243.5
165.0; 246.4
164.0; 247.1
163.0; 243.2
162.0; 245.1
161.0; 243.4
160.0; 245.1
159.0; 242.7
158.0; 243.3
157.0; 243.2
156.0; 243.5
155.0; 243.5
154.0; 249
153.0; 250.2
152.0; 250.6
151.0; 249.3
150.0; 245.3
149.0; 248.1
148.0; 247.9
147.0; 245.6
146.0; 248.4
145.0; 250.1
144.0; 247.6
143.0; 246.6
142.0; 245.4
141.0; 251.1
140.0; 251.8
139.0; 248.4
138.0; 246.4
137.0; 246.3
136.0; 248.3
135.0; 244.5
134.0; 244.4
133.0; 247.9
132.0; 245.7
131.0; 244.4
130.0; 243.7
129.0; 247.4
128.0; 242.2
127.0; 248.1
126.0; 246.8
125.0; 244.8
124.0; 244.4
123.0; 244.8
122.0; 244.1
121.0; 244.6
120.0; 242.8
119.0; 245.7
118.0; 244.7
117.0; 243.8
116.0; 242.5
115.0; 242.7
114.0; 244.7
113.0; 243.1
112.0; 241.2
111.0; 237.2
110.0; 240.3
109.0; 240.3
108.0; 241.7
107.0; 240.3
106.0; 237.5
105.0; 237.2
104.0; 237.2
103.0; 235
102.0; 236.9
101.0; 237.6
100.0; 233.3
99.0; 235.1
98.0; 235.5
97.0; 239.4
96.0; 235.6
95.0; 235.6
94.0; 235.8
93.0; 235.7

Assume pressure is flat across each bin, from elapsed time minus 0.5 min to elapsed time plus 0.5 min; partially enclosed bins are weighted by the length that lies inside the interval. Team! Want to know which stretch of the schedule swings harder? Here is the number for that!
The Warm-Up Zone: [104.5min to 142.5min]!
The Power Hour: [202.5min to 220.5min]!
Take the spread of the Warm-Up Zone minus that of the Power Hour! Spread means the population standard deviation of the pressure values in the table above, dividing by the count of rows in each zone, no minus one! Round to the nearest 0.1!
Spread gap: 1.9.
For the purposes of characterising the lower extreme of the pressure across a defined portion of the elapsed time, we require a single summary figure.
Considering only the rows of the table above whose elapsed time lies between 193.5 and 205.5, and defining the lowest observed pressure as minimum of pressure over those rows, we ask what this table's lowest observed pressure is 196.3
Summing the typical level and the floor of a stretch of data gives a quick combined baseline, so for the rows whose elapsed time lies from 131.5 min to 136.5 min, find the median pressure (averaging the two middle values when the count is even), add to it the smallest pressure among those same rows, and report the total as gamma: 490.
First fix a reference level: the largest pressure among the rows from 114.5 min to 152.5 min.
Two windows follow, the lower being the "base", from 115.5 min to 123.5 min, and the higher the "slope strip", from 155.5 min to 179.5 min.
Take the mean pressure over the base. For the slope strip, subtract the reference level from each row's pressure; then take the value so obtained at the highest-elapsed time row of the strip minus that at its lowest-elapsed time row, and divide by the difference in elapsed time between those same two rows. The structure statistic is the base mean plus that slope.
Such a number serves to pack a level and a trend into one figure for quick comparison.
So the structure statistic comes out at 244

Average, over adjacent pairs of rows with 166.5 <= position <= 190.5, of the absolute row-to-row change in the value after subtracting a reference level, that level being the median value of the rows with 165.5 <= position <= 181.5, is 2.3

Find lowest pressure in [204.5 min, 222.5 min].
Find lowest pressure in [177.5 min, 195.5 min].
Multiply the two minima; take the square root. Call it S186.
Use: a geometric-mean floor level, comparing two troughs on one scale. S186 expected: 214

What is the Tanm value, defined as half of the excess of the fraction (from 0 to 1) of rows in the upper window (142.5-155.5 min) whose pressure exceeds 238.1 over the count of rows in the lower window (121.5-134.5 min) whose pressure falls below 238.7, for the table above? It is 0.50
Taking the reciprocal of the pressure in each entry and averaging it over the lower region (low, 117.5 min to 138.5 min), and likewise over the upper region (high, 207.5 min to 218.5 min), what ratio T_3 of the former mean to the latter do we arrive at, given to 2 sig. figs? 0.97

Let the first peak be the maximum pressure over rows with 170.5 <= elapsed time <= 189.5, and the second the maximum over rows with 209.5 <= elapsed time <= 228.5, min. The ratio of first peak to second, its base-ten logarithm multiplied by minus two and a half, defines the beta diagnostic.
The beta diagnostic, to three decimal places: -0.029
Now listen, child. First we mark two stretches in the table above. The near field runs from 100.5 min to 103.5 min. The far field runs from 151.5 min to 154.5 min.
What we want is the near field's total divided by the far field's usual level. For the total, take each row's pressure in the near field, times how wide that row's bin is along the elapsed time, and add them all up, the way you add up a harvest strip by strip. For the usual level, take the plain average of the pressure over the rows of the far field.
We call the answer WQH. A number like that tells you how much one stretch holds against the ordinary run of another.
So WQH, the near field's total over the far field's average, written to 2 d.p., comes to 2.84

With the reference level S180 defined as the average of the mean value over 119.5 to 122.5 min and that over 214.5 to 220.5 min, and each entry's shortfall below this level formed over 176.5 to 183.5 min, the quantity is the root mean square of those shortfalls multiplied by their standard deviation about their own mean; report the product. 2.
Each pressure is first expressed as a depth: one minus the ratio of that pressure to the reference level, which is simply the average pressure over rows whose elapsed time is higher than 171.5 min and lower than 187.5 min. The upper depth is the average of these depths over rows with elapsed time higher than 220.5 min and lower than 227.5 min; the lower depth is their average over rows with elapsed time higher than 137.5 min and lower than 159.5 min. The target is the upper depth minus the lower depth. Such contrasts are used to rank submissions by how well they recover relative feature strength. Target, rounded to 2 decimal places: 0.03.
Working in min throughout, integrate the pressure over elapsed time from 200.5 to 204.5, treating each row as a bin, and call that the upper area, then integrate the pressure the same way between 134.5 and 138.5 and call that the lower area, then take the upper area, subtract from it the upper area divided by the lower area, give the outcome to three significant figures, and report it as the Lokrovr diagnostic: 927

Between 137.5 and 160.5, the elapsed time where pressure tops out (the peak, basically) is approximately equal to 140.0 min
